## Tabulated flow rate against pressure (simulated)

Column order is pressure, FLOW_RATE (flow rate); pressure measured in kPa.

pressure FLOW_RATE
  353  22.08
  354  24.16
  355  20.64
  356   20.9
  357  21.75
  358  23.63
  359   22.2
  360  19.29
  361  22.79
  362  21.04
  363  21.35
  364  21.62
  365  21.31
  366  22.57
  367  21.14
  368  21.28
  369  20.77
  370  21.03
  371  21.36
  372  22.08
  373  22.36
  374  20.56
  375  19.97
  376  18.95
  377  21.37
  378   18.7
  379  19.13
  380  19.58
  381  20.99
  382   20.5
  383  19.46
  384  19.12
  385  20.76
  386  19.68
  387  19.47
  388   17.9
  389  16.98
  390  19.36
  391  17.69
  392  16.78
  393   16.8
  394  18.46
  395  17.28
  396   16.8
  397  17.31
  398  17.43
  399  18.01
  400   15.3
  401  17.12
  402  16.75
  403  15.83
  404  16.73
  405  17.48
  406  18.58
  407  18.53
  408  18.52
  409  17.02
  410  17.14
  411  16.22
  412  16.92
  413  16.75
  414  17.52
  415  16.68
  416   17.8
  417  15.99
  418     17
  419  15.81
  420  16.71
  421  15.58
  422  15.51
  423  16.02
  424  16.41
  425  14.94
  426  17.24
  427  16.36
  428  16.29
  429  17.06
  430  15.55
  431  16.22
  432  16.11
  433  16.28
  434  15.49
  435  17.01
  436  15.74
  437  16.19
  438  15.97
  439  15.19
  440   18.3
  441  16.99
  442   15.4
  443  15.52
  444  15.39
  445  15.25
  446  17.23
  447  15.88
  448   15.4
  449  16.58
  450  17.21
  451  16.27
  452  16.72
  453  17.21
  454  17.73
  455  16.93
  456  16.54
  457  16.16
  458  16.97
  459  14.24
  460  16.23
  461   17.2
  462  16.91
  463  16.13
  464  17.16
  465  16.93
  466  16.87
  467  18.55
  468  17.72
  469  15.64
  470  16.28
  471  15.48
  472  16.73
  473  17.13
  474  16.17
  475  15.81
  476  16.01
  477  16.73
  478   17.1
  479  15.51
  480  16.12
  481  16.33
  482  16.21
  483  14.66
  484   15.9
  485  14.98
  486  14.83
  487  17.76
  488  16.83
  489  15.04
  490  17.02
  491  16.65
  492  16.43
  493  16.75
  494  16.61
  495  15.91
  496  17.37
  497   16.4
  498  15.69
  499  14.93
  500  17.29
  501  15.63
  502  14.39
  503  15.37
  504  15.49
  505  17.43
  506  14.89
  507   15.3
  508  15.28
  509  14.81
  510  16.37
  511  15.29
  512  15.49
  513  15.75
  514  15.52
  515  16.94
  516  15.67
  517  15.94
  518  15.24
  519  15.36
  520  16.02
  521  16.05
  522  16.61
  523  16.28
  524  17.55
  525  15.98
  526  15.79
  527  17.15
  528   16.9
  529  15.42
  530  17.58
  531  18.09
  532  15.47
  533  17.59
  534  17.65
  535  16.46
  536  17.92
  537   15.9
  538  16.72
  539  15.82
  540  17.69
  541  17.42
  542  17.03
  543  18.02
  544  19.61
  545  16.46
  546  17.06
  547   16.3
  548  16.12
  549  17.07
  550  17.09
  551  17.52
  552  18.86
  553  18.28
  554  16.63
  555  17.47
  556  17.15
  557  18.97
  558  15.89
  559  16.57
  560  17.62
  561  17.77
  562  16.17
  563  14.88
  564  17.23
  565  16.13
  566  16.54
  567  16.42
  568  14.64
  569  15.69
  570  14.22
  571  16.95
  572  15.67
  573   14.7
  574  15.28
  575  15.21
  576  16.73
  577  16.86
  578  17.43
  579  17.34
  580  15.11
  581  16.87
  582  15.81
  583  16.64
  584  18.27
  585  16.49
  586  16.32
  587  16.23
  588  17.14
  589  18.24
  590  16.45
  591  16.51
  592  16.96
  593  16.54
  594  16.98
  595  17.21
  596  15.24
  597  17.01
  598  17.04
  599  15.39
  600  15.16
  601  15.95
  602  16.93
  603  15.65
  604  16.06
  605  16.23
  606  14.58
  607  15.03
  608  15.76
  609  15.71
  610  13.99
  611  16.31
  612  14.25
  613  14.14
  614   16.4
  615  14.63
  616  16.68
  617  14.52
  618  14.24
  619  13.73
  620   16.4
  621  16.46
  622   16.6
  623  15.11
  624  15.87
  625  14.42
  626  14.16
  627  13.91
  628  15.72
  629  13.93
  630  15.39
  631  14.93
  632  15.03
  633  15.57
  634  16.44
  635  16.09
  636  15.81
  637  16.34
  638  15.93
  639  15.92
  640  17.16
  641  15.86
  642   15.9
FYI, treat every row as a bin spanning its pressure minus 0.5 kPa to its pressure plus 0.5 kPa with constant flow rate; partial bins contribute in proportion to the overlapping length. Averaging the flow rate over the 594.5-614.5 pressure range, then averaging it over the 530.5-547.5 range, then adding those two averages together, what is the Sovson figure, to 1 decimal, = 32.8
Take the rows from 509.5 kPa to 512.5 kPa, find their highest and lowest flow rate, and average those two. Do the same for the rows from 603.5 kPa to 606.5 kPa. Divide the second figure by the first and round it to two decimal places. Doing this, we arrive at 0.97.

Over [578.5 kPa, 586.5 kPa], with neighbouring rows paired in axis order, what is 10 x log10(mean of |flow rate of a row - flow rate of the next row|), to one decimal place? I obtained 1.3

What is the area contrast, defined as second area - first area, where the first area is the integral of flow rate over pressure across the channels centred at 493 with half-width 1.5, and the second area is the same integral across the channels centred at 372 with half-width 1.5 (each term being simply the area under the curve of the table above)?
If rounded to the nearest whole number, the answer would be 16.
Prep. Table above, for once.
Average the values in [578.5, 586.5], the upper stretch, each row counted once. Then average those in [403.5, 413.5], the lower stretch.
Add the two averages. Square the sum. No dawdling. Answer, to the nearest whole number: 1156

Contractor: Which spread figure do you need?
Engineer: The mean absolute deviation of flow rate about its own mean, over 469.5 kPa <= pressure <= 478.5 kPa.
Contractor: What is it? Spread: 0.48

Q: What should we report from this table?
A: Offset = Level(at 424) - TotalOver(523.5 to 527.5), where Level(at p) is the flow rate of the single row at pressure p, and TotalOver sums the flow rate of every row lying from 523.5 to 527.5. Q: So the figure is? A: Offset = -50.1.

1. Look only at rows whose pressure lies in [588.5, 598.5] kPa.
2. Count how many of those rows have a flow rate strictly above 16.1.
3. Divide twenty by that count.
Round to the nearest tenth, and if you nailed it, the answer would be 2.2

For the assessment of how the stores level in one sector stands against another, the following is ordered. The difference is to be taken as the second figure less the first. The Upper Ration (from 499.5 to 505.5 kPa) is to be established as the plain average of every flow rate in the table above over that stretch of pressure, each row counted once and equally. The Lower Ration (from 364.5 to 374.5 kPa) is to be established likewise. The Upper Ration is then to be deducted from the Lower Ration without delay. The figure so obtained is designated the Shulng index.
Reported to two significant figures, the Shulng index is 5.5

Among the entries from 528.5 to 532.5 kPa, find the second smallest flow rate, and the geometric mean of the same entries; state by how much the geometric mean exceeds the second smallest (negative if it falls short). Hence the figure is 1.1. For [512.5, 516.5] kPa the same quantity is 0.3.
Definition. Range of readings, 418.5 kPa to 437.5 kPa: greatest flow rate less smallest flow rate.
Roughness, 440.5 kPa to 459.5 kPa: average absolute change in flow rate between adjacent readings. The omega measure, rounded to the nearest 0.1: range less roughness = 1.5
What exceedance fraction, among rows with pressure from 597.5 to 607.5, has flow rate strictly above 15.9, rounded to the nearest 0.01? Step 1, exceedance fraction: 0.50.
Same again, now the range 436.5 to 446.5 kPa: 0.50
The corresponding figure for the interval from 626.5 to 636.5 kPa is 0.20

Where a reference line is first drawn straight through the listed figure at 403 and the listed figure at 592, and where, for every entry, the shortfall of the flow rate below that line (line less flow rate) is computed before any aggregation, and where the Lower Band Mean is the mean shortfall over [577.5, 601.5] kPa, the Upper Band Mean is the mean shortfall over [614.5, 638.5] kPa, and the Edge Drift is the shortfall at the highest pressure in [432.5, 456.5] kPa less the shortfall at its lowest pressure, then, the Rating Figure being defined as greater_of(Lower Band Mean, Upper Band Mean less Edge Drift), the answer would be 2.0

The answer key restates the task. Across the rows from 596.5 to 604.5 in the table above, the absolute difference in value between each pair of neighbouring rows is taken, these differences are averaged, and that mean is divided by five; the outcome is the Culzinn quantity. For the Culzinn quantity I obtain 0.15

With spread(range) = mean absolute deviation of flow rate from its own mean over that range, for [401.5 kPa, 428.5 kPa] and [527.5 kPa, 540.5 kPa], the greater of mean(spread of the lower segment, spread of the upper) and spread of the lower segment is 0.76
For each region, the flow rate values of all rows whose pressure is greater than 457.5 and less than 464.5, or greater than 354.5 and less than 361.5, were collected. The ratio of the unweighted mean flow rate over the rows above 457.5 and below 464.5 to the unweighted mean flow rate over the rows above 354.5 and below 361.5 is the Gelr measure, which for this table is 0.76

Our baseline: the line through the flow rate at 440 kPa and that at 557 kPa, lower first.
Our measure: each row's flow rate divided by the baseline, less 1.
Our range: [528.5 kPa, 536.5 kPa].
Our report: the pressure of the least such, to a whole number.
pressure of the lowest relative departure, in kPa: 529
